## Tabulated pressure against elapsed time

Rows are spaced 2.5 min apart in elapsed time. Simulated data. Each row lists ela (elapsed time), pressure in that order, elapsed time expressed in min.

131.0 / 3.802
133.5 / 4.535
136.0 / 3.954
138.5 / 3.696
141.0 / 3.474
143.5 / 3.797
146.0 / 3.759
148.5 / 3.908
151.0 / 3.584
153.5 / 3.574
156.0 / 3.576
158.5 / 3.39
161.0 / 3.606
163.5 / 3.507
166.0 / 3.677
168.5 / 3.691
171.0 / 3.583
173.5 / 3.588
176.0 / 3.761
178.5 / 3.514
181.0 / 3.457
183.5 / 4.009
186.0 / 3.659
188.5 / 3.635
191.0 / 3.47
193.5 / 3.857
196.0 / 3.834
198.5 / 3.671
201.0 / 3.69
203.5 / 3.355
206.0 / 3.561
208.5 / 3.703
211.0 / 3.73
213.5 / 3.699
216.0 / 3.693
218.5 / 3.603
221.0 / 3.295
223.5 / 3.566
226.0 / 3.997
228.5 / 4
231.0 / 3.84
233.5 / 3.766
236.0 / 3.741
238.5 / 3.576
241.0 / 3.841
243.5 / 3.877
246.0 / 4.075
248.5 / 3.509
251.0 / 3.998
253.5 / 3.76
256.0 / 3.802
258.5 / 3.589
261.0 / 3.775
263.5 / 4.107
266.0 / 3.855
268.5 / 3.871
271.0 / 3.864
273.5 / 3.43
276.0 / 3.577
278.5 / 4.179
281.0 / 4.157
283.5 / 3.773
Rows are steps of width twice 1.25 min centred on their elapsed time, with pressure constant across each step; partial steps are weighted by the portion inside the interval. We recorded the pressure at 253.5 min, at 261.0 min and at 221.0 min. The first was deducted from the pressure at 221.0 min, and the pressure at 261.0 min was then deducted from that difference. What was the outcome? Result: -4.2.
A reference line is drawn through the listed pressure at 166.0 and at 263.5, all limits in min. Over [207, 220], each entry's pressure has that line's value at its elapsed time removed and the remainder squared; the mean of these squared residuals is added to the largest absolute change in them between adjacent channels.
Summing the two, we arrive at 0.10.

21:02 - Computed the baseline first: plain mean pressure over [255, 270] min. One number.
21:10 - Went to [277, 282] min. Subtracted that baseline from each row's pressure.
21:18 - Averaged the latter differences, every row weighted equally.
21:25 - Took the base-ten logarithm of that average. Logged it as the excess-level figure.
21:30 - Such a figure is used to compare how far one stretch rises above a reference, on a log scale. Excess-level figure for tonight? -0.5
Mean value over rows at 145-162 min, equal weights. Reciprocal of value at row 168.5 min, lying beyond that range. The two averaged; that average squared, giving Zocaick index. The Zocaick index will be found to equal 3.80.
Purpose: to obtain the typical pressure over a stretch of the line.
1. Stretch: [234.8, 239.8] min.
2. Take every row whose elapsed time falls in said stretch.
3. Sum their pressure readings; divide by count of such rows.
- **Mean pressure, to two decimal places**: 3.66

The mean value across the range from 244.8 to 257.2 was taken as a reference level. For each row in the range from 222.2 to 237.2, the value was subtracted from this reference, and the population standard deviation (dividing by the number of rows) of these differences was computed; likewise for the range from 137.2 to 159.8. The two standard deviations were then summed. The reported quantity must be 0.306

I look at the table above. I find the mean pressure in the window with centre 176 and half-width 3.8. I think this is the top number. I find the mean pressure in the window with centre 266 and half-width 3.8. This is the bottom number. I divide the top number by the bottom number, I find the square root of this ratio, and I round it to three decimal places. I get 0.958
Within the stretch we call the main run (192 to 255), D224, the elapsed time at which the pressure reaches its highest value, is 246.0 min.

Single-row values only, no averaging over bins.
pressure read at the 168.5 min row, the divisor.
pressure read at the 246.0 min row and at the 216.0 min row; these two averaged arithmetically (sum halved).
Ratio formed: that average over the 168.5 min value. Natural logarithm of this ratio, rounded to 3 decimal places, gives 0.051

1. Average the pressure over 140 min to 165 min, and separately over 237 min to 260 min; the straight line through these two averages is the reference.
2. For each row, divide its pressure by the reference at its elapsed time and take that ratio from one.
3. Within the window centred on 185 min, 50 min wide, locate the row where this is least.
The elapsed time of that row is 183.5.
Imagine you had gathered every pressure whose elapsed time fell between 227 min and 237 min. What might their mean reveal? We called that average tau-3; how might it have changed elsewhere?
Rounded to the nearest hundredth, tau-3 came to 3.84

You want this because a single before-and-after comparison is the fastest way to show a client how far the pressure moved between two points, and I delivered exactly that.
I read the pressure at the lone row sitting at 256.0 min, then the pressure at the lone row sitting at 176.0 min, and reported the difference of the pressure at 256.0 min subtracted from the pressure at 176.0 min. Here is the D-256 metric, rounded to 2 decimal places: -0.04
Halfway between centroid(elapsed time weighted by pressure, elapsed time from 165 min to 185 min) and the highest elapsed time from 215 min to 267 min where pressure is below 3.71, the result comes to 216.6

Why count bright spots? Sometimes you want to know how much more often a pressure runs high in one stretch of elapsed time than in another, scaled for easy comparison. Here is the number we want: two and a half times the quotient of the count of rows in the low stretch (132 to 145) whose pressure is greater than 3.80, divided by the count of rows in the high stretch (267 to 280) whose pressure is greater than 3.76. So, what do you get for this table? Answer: 1.7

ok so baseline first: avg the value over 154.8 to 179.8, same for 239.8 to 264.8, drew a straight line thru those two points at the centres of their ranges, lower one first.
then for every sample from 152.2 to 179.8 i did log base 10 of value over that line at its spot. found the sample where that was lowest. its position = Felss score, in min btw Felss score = 158.5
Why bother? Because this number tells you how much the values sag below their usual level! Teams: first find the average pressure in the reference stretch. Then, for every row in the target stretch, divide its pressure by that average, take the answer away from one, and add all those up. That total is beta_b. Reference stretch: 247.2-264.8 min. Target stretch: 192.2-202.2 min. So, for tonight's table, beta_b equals 0.03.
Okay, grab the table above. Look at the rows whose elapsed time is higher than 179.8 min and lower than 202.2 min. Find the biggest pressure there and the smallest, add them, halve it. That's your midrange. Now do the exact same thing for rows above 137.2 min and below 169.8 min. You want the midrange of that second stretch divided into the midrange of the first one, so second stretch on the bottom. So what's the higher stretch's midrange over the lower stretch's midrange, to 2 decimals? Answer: 1.02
